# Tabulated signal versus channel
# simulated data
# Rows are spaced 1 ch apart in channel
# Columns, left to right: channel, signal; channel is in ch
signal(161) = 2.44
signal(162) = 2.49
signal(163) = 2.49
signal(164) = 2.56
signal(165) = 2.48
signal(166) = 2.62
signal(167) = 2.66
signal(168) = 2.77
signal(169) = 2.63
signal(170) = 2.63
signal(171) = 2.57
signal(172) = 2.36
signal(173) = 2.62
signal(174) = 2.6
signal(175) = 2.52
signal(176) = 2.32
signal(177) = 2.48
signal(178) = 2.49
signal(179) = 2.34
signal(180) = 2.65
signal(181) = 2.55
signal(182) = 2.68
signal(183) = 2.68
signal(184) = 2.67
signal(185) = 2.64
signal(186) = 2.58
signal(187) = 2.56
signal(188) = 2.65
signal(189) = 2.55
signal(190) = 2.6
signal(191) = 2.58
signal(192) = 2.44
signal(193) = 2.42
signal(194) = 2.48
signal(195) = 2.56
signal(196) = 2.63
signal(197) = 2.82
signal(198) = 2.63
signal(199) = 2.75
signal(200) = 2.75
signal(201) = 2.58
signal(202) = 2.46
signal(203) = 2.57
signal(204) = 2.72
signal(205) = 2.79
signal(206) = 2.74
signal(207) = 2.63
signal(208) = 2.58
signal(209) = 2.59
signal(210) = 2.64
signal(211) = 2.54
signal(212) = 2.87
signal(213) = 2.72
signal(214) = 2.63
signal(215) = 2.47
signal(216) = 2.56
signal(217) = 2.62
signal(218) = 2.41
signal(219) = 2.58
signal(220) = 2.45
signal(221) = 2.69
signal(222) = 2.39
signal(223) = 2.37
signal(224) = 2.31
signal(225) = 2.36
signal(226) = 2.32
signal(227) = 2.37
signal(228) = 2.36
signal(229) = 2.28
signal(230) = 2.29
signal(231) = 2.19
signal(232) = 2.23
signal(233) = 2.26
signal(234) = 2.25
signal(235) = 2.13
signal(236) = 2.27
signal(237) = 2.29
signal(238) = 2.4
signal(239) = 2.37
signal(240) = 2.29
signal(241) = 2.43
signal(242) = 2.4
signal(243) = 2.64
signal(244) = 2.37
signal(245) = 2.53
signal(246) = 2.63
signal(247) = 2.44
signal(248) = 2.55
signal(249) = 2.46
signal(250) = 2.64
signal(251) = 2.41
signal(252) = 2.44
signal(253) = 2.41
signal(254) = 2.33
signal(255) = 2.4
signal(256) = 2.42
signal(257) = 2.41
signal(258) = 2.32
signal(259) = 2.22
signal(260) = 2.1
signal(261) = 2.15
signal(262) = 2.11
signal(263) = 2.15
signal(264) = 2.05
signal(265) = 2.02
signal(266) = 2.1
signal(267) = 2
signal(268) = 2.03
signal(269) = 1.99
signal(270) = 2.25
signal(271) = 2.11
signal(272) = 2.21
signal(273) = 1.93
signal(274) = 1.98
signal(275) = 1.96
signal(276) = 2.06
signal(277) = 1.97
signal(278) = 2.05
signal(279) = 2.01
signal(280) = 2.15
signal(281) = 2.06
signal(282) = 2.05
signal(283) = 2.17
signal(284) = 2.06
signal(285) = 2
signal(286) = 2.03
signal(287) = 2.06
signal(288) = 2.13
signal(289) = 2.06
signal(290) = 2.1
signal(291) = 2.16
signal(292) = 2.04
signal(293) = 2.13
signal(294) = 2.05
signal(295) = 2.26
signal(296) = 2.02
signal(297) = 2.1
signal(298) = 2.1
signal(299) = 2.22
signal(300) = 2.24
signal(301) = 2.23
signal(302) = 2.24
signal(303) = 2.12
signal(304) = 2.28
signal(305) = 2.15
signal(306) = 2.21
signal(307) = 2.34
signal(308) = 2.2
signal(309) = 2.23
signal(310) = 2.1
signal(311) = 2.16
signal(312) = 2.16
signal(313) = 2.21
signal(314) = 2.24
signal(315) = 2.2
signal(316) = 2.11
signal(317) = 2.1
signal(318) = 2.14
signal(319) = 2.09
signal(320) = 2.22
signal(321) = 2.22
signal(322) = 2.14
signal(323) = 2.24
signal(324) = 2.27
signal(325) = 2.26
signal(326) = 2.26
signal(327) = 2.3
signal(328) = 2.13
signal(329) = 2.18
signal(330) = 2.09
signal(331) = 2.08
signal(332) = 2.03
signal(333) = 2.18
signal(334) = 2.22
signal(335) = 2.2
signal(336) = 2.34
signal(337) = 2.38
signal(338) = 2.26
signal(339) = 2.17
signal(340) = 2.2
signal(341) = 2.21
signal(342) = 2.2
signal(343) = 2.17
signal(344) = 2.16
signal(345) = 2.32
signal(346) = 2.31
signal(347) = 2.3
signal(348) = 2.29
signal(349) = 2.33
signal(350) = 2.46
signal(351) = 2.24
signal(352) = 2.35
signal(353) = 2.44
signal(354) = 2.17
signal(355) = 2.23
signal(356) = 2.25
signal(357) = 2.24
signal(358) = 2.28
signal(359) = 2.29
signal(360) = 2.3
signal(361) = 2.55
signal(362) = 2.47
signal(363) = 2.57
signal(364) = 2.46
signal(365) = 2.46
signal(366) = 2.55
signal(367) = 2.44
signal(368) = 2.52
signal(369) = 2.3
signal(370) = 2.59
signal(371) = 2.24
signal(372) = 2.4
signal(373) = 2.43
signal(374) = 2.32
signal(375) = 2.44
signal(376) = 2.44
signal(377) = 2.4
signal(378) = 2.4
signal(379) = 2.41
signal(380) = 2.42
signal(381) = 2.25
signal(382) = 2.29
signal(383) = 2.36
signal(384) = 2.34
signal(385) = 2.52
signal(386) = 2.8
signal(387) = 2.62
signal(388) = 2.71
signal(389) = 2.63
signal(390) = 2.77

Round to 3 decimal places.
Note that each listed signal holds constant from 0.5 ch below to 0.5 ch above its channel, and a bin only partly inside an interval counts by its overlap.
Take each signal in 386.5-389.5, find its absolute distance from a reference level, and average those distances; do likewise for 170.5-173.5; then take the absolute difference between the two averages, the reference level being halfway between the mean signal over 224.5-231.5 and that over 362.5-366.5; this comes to 0.103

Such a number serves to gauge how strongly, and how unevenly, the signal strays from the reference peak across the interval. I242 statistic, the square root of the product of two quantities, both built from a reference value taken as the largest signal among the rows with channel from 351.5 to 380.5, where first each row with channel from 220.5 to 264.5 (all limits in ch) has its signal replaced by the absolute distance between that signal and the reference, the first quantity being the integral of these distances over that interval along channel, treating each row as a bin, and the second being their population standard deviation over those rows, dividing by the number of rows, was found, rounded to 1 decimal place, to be 1.2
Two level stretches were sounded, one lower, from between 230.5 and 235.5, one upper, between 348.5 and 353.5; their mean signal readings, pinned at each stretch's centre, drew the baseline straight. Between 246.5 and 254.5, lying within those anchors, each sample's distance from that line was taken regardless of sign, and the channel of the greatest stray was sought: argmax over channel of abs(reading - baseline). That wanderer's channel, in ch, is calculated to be 250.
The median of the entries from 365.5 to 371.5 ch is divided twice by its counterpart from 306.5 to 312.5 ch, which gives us 0.52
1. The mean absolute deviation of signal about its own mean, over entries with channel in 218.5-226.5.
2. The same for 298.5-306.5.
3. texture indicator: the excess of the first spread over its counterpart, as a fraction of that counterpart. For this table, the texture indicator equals 1.7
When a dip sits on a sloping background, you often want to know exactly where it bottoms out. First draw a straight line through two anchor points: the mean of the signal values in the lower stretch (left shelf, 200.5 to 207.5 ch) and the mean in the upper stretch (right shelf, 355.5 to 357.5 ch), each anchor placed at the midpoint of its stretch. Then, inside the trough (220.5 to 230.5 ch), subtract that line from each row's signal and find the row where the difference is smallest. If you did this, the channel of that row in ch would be 229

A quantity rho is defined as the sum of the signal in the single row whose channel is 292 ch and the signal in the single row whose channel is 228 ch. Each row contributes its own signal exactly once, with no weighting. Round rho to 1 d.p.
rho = 4.4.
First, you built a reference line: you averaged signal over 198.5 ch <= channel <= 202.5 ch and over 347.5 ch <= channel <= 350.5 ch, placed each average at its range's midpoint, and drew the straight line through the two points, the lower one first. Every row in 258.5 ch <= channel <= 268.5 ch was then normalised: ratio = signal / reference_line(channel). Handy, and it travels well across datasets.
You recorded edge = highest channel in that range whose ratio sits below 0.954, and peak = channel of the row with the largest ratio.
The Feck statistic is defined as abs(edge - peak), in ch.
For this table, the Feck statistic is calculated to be 9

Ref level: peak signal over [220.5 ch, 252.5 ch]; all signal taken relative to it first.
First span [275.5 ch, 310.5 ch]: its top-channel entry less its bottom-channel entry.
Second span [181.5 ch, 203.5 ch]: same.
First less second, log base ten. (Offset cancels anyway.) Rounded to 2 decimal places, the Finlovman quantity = -0.82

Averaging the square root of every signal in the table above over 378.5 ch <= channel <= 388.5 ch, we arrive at 1.57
